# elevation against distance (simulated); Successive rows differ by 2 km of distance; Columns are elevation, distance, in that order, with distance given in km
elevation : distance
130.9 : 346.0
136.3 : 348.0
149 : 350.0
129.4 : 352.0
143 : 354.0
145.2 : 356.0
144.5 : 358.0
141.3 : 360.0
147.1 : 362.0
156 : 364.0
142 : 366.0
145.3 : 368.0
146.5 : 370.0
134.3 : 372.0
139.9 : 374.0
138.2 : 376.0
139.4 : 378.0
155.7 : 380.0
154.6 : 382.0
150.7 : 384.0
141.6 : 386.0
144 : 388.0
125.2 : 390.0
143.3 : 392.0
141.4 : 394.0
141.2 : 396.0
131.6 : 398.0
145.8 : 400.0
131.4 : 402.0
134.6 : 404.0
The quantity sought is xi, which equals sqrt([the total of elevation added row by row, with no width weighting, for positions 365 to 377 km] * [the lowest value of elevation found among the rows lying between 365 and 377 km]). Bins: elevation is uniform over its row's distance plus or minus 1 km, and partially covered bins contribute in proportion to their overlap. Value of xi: 337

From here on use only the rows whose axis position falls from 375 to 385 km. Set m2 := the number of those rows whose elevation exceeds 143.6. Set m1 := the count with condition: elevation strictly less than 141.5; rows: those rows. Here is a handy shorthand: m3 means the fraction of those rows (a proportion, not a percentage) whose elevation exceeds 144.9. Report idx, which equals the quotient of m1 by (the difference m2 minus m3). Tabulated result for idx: 0.83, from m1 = 2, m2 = 3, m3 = 0.60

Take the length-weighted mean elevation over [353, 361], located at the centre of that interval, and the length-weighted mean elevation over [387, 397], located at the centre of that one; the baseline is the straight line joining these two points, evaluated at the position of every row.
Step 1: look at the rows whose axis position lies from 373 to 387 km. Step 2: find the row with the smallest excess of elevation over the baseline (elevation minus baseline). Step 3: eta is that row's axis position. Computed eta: 376.0 km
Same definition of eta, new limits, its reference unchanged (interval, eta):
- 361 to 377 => 372.0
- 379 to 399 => 390.0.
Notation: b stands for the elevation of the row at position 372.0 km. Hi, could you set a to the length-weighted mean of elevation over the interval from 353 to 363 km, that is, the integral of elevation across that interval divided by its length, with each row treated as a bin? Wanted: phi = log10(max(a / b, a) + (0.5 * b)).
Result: 2.325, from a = 144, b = 134.3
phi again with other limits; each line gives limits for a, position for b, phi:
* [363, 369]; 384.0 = 2.349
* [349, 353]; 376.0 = 2.319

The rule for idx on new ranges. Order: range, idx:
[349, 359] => 0.38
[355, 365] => 0.29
